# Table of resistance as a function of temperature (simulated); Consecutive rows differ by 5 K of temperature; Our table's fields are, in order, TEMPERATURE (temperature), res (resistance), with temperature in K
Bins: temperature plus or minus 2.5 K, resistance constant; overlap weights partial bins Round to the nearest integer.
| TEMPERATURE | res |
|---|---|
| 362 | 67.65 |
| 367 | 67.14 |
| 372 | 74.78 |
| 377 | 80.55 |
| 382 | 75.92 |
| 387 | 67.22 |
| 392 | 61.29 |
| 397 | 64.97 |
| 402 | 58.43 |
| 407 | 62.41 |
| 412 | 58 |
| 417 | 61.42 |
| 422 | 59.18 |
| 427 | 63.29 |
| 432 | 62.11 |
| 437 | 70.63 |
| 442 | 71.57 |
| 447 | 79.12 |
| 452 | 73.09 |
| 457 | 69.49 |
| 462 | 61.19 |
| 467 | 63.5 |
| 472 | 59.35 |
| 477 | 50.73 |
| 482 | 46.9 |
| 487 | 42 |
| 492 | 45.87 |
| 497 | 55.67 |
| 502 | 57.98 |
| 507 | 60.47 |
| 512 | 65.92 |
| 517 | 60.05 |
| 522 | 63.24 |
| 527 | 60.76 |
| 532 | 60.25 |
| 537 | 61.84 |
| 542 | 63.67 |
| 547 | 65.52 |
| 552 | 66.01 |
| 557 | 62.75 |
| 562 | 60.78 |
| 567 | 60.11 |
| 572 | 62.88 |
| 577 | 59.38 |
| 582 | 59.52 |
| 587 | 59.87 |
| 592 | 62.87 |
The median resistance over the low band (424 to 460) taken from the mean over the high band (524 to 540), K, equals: -10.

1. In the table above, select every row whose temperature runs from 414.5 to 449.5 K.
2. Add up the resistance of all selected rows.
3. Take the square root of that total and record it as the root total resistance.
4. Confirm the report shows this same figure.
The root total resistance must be 22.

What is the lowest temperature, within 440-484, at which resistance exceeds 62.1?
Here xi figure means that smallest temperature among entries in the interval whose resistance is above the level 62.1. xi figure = 442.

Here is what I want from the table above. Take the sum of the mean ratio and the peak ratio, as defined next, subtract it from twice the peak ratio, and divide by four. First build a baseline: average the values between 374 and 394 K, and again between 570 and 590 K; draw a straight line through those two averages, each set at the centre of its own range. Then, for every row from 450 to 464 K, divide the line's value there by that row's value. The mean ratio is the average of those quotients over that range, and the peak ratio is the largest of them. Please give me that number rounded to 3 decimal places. 0.025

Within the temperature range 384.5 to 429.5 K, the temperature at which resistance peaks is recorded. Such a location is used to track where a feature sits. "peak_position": 387 K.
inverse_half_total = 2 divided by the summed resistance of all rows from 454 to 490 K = 0.0051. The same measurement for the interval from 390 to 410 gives 0.0081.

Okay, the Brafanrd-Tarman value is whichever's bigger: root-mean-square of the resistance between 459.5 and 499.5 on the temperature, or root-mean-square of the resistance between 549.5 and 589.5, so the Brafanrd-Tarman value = 61.5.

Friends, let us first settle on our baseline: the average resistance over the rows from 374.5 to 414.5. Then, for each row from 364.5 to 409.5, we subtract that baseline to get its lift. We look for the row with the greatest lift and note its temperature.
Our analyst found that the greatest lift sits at 377 K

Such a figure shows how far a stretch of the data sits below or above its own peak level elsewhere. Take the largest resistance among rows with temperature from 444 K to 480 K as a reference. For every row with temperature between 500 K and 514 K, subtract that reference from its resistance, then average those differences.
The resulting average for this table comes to -17.7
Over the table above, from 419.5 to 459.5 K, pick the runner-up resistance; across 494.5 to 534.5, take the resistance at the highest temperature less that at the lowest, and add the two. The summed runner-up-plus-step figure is 78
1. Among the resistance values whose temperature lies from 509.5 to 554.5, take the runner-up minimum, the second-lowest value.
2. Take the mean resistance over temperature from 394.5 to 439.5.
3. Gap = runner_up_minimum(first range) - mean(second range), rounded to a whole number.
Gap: -2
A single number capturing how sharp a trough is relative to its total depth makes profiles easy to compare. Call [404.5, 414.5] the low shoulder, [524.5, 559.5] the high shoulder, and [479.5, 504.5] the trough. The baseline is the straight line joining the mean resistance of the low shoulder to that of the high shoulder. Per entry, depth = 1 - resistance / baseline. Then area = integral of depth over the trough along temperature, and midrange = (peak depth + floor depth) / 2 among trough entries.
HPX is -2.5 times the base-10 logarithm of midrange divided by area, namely 3.52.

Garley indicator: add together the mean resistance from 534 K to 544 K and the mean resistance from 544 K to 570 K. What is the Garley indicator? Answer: 126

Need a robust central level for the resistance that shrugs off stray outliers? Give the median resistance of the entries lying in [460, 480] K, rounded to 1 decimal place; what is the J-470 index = 60.3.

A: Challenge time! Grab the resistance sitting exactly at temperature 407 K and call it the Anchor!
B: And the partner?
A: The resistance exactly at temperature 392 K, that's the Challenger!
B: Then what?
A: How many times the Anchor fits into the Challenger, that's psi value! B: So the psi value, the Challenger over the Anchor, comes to 0.98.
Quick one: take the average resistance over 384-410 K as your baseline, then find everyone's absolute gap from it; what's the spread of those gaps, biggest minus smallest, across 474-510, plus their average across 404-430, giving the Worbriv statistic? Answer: 21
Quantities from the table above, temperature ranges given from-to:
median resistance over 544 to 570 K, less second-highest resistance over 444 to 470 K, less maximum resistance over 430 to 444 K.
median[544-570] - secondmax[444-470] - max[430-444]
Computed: -82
